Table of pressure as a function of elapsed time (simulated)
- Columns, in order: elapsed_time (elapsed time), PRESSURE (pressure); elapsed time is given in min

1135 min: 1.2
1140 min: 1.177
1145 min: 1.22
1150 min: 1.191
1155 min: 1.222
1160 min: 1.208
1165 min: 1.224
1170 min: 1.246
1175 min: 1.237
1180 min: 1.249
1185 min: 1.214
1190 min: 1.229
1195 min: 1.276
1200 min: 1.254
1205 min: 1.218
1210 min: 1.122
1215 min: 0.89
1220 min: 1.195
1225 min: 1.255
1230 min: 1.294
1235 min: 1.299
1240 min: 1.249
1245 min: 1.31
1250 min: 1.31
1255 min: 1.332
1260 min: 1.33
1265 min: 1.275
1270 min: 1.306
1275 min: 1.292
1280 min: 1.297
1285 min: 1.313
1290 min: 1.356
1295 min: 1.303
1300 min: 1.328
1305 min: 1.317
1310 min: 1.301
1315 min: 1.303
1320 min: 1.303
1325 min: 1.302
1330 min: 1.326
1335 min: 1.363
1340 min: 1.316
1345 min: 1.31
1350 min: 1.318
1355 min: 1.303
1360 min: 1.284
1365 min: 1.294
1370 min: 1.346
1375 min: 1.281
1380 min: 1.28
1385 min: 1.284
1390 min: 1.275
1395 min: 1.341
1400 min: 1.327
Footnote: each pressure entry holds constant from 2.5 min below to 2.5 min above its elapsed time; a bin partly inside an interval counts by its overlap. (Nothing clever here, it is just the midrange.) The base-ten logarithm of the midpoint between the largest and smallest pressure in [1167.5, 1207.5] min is 0.095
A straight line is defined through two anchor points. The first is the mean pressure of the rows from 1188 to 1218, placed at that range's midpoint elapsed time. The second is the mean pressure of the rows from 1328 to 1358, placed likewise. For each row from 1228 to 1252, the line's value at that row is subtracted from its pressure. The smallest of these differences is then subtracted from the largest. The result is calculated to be 0.0563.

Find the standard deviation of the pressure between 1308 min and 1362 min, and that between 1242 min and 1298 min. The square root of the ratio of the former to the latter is 0.96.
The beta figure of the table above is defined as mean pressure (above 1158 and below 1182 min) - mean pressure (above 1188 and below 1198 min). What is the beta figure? -0.02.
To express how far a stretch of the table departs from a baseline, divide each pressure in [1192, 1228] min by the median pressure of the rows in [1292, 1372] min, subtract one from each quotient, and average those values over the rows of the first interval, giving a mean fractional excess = -0.10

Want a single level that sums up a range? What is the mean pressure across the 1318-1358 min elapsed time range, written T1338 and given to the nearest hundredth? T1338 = 1.32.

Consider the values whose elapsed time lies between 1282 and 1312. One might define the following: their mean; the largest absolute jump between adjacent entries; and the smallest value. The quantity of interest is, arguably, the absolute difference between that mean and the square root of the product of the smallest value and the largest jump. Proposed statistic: 1.06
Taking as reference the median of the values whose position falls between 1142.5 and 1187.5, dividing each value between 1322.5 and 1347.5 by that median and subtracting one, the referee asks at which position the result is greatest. 1335 min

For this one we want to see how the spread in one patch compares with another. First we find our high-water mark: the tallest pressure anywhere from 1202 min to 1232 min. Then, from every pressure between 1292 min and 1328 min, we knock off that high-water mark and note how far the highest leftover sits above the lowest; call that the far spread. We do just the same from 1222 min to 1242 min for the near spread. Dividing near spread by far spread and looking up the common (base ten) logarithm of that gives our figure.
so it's 0.3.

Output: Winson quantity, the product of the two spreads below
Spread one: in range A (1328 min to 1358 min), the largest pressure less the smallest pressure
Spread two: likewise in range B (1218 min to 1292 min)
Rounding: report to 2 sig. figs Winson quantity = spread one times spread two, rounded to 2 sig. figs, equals 0.0097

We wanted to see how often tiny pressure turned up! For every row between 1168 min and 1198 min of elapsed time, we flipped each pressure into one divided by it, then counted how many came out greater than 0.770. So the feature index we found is 6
